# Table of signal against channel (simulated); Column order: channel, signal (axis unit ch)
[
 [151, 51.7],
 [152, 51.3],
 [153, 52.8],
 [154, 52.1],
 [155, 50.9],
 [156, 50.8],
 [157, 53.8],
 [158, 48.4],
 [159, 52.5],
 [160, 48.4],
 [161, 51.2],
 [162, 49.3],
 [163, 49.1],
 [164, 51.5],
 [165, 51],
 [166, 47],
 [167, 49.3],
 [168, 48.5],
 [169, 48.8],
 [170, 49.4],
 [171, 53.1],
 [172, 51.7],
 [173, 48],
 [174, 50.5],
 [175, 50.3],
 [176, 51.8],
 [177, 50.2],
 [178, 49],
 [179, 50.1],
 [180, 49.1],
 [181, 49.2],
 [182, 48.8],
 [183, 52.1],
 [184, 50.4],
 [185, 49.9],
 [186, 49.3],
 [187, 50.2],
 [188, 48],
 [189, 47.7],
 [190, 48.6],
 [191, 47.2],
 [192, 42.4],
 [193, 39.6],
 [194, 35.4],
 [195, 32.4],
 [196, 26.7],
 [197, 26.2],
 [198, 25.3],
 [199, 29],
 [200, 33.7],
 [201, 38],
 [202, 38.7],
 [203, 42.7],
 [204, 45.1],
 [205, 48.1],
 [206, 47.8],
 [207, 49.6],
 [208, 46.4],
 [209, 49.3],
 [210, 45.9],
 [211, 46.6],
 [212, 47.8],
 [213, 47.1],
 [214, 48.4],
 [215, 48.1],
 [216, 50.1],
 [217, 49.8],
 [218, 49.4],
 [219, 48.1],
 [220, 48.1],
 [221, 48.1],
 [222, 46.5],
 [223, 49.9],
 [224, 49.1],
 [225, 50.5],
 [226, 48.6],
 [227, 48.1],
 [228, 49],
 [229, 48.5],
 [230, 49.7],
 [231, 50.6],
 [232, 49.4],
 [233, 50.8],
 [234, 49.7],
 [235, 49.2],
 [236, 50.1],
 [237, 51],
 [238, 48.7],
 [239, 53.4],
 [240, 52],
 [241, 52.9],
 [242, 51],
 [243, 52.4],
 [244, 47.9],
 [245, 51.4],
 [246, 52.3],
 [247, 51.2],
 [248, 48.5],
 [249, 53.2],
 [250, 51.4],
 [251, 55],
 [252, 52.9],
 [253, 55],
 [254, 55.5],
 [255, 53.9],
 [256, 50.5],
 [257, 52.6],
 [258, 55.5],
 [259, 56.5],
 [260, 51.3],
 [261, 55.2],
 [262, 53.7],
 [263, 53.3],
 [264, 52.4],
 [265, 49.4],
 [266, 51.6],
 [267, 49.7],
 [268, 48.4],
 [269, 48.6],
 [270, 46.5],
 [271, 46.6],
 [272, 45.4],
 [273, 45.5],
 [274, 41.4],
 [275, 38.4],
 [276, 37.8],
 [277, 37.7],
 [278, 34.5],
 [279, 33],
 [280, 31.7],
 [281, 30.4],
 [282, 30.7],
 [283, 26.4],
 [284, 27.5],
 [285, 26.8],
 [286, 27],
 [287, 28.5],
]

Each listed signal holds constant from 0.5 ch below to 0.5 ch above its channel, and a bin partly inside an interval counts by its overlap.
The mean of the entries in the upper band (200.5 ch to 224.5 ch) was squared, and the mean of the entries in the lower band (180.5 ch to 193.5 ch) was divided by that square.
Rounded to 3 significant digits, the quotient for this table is 0.0217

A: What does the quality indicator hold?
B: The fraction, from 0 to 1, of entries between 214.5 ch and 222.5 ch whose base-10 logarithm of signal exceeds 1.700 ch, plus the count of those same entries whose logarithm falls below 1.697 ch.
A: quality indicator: 6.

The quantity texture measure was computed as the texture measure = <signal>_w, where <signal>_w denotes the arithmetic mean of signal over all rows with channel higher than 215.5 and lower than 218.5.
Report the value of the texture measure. 49.8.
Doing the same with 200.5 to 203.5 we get 39.8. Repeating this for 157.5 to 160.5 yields 49.8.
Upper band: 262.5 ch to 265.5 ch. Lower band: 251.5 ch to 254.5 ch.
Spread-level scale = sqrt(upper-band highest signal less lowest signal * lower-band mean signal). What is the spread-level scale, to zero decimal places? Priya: 15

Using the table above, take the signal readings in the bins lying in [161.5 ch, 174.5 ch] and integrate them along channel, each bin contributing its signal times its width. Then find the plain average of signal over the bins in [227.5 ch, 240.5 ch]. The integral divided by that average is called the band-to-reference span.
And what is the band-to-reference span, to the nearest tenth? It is 12.9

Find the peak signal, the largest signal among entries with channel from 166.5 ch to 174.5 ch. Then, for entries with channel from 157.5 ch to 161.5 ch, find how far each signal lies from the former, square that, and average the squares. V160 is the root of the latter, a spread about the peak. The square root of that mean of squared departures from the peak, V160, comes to 3.5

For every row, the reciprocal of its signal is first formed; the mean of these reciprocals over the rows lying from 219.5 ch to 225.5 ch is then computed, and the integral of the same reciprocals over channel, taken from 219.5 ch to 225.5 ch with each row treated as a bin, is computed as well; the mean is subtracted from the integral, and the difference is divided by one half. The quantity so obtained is 0.21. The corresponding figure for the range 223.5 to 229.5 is 0.20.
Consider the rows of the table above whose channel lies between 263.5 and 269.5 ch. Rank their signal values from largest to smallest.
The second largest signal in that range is 51.6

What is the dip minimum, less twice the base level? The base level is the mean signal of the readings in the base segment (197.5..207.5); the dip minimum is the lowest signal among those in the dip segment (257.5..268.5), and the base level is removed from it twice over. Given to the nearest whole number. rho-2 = -31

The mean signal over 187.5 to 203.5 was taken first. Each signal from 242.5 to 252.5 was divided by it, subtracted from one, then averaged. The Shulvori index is -0.37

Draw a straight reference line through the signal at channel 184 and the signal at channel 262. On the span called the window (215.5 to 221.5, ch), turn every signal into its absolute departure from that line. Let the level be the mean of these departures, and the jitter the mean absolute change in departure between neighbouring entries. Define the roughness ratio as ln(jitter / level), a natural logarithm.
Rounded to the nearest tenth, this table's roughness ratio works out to -1.9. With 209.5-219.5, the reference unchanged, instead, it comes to -1.4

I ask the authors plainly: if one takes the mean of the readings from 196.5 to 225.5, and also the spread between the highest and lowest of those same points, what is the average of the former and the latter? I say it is 35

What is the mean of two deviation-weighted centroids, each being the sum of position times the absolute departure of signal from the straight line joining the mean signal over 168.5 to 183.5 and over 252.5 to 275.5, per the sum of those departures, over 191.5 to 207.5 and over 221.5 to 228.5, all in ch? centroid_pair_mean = 211.2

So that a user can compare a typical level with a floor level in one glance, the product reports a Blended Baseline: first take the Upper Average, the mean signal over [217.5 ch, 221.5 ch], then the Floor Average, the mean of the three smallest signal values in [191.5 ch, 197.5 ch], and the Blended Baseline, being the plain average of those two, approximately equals 38.4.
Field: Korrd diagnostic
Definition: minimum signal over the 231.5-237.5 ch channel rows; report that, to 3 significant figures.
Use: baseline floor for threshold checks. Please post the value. 49.2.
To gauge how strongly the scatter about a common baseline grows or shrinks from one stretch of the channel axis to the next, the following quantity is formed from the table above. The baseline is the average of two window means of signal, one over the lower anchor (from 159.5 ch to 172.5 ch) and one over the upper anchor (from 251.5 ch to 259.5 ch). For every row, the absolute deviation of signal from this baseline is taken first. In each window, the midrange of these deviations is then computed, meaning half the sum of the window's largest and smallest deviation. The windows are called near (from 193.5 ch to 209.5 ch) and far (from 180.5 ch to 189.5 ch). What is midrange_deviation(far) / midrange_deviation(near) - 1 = -1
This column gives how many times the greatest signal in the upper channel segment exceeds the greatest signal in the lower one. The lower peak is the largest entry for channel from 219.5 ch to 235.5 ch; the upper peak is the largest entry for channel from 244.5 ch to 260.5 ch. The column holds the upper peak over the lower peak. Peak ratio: 1.11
